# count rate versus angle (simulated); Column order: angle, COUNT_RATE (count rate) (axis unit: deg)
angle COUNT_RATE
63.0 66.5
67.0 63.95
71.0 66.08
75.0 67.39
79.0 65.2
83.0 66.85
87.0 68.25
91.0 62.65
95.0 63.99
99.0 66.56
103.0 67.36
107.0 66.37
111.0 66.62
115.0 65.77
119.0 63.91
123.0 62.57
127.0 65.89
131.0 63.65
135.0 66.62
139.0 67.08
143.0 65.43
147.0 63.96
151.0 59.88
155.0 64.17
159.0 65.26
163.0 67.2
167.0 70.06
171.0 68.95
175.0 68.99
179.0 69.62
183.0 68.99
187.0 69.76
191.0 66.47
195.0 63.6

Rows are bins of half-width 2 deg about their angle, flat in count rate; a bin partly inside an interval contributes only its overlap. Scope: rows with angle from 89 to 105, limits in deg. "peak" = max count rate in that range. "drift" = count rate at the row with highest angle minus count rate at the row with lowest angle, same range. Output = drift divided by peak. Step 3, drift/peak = 0.07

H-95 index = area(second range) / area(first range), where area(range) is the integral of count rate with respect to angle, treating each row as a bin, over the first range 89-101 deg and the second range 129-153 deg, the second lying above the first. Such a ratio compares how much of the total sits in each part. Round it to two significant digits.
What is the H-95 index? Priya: 2.0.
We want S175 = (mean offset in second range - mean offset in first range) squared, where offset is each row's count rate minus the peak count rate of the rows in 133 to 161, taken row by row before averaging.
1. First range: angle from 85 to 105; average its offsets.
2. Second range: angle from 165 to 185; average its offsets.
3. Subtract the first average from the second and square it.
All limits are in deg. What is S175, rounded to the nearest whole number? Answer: 13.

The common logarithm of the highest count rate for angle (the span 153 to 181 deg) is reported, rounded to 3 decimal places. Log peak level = 1.845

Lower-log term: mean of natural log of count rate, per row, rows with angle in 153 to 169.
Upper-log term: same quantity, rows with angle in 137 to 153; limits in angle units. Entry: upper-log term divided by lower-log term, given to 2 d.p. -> 0.99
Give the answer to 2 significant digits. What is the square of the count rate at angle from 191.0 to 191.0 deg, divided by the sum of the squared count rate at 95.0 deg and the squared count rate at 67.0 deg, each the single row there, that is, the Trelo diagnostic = 0.54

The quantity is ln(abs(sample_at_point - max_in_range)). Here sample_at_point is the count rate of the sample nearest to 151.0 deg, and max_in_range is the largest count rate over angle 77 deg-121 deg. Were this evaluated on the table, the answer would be 2.1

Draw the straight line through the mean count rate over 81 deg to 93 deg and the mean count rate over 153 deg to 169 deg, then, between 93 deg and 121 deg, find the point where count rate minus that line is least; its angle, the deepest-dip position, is 119.0 deg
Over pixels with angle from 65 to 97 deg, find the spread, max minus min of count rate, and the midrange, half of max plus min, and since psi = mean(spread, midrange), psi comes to 35.5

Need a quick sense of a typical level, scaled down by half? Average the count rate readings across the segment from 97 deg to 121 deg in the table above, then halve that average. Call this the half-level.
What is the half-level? 33.05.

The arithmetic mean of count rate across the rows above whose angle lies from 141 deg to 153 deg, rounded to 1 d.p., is 63.1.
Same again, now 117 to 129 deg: 64.1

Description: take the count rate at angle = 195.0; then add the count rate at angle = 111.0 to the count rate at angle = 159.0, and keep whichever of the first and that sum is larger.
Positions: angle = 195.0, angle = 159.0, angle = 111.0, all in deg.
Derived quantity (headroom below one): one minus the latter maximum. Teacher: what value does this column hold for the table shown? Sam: -131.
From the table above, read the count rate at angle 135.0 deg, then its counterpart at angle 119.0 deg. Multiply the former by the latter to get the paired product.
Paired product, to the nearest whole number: 4258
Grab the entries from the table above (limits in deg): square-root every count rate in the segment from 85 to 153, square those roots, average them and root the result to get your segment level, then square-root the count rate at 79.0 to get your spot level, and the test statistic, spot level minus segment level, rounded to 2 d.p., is 0.01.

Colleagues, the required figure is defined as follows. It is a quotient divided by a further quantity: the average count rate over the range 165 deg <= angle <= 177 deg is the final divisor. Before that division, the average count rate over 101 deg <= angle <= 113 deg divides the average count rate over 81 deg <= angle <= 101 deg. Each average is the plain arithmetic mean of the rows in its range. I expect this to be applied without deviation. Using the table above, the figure 0.0142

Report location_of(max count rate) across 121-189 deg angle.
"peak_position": 167.0 deg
